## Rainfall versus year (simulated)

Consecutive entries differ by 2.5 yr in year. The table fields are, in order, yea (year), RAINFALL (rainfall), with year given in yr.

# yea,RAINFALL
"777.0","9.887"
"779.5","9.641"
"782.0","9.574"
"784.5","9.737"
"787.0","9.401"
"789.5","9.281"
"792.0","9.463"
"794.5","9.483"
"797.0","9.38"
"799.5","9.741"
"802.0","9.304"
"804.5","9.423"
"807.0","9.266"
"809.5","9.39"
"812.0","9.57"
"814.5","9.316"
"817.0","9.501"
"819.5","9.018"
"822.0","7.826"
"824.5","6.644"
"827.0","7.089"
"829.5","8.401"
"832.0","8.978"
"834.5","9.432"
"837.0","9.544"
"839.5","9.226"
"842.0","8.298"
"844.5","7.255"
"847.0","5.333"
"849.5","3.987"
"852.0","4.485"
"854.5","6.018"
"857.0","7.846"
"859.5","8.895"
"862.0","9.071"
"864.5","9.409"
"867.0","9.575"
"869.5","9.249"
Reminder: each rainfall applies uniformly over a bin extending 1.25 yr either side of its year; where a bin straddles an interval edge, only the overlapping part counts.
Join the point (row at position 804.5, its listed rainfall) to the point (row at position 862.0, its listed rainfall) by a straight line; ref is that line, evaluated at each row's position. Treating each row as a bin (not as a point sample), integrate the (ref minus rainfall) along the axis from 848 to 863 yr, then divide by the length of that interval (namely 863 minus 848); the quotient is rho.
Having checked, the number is 2.5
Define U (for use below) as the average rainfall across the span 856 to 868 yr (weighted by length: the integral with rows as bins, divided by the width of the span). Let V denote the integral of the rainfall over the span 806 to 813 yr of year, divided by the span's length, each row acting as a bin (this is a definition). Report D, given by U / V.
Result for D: 0.95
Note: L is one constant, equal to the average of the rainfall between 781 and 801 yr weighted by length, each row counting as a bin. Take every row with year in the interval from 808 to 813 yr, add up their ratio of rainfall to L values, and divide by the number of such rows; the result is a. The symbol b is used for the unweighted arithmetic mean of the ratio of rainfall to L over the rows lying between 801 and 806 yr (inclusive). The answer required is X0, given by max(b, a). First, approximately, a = 1.00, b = 0.99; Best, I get 1.00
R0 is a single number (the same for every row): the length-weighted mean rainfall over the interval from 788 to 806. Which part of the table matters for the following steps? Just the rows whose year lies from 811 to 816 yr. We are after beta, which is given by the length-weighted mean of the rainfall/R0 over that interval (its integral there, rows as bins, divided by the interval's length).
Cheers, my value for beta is 1.00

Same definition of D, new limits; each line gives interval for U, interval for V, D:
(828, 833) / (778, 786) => 0.89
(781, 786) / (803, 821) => 1.03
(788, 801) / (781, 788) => 0.99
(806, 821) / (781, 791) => 0.98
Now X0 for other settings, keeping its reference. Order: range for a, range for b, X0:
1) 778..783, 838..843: 1.01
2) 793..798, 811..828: 0.99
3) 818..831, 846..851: 0.82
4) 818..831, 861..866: 0.97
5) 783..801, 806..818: 1.00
